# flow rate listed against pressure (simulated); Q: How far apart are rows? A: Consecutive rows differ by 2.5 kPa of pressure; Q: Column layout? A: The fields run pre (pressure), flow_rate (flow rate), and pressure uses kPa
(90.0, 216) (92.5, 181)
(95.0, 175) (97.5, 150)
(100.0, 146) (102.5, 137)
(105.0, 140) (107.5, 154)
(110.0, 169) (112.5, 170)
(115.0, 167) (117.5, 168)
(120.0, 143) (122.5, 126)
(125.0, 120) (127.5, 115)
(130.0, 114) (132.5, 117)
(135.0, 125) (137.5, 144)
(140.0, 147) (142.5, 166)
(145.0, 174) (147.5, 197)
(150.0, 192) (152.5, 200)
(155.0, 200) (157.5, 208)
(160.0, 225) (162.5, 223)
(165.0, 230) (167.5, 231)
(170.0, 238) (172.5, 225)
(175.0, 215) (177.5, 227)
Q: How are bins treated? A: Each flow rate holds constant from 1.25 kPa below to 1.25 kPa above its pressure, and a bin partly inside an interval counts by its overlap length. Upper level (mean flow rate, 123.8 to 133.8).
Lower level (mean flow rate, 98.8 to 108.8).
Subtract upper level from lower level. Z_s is 28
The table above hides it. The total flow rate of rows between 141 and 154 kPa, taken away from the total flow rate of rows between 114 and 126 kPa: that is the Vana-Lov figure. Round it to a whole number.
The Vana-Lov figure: -205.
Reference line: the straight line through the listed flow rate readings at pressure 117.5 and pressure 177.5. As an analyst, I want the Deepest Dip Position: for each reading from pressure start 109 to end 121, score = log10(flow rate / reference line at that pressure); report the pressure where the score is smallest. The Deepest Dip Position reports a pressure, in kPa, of 120.0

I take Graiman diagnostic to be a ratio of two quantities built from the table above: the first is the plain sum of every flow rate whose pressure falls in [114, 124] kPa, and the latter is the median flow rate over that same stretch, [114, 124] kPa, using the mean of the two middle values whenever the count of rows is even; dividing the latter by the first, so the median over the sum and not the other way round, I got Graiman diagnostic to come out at 0.26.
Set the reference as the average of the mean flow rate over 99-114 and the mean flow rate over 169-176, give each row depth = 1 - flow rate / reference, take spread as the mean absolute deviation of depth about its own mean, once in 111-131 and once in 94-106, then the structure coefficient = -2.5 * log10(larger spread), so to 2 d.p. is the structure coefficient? 2.36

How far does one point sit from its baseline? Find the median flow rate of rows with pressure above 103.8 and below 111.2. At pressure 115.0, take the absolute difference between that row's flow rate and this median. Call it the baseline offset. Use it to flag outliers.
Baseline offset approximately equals 13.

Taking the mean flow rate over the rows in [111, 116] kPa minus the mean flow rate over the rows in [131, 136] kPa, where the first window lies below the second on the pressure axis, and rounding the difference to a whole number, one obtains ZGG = 48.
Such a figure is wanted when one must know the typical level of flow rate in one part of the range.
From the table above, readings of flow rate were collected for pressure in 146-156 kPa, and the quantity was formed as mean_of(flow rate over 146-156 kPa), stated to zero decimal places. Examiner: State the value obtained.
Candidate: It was 197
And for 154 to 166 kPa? 217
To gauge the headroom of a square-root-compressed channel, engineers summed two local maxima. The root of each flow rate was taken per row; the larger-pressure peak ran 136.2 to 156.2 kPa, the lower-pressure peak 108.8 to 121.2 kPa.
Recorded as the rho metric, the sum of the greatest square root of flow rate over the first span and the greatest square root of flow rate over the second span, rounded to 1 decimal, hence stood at 27.2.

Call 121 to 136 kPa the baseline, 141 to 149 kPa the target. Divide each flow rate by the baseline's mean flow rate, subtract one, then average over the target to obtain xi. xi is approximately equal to 0.5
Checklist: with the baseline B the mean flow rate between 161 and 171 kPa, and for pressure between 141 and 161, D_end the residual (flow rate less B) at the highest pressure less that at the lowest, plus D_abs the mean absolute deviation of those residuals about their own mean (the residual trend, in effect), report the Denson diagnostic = 72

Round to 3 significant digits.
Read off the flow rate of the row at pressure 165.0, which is 230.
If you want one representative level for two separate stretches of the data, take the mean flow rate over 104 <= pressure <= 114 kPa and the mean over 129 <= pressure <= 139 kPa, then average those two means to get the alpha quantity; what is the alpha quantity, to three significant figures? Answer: 142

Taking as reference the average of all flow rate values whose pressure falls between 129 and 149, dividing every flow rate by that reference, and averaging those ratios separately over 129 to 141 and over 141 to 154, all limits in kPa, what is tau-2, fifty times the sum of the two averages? 106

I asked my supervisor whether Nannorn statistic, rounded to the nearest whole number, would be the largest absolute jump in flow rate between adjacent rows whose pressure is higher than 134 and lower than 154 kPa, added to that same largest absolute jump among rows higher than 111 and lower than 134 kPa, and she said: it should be 48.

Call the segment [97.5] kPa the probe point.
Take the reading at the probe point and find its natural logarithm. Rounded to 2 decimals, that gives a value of 5.01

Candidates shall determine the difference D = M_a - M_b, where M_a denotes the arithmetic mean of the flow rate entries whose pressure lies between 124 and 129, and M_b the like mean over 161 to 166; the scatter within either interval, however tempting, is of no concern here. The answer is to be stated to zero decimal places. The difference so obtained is -109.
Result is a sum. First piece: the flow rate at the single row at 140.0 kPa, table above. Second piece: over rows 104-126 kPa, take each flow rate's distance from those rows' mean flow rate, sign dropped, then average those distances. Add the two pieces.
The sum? 163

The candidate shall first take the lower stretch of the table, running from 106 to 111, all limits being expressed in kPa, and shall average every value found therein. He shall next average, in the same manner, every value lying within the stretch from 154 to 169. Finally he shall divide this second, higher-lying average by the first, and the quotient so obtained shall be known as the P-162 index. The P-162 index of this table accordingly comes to 1.4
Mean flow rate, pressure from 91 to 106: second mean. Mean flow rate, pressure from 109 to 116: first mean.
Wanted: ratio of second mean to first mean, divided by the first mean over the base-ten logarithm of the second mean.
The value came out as 0.012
